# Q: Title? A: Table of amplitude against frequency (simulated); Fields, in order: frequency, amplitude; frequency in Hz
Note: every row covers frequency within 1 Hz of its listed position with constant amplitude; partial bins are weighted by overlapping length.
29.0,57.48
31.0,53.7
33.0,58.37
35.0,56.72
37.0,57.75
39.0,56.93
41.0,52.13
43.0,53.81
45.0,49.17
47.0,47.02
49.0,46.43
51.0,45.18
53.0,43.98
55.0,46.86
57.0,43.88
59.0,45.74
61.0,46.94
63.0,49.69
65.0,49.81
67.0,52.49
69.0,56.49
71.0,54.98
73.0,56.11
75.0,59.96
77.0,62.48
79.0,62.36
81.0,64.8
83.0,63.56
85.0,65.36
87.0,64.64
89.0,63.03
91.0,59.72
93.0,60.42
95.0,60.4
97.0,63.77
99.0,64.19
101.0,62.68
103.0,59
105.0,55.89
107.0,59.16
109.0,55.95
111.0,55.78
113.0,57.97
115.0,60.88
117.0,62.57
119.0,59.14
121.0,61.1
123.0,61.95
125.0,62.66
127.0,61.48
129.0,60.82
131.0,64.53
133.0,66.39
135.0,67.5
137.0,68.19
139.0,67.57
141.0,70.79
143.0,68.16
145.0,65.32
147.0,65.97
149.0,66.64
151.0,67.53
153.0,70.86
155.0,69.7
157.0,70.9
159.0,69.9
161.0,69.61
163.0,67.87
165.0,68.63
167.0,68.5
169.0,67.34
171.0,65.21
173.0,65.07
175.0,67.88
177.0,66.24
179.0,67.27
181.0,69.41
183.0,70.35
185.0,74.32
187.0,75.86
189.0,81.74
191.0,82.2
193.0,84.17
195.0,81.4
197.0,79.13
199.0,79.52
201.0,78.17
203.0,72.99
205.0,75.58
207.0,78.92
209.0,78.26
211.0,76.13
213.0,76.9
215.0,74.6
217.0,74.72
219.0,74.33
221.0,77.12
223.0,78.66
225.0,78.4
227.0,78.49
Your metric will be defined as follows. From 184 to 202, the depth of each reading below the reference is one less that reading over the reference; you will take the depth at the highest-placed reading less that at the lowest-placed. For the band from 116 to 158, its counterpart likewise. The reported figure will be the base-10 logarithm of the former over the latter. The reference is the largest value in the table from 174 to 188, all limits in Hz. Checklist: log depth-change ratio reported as -0.34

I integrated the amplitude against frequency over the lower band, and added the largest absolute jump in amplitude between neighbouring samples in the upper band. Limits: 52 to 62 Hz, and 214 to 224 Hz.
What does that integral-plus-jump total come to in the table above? 458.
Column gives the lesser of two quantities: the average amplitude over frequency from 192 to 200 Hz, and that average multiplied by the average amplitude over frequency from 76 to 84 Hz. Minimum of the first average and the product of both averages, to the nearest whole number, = 81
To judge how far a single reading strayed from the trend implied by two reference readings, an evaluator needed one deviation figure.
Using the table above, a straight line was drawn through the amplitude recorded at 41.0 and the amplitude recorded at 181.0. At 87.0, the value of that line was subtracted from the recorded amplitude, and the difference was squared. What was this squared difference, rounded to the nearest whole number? 47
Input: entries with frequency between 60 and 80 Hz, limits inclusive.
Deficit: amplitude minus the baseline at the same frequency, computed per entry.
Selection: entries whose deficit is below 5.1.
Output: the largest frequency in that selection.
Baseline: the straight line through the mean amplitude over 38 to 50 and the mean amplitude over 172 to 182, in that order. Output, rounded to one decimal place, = 73.0 Hz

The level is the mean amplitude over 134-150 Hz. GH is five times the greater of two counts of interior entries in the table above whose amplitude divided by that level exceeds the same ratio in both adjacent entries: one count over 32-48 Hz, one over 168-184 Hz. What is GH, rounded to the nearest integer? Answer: 10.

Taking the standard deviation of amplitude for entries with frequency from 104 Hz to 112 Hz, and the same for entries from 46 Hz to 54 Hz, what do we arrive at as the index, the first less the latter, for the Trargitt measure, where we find 0.3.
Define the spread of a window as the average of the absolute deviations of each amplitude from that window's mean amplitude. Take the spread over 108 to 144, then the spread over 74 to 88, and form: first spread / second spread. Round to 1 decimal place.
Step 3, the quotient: 2.5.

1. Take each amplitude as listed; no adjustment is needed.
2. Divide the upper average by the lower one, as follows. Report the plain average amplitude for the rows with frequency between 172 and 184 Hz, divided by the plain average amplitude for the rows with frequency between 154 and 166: 0.98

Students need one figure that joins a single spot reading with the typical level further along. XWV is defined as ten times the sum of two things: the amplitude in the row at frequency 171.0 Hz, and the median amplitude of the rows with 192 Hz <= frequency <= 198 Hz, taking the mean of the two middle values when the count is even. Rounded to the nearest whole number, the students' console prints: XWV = 1466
